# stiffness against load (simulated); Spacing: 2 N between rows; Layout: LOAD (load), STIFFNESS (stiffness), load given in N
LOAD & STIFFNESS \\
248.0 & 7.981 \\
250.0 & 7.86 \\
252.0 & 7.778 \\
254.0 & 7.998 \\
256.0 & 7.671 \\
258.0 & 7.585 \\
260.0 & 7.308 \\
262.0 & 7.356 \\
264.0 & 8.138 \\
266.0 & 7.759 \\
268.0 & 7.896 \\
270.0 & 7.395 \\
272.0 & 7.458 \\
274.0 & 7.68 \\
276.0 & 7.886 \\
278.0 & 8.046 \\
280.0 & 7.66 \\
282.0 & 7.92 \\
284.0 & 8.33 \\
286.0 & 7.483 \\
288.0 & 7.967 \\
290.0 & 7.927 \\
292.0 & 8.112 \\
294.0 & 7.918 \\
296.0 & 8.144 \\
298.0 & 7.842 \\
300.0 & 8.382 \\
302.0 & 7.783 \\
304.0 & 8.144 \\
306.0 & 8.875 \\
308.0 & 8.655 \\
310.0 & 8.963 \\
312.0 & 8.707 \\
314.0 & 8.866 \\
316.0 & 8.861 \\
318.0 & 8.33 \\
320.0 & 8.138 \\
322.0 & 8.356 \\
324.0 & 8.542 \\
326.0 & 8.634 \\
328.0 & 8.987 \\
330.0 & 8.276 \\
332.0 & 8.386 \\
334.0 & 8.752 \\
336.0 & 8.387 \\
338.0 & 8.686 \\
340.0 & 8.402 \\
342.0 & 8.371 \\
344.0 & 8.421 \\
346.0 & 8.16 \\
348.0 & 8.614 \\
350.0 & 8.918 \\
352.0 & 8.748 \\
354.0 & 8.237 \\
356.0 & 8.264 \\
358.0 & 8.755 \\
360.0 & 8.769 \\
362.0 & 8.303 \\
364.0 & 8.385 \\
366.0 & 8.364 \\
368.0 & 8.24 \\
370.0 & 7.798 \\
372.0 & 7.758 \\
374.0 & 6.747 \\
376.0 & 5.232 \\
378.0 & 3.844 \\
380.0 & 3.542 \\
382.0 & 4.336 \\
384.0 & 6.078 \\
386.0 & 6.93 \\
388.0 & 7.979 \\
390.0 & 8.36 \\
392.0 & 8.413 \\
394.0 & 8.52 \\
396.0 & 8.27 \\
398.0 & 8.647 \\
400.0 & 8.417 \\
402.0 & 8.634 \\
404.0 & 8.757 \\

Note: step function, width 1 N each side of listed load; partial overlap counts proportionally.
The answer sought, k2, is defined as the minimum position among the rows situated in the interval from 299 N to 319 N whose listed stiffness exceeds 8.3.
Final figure 300.0 N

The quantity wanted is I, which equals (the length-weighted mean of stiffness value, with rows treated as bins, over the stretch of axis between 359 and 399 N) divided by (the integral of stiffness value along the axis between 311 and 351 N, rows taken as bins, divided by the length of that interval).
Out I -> 0.85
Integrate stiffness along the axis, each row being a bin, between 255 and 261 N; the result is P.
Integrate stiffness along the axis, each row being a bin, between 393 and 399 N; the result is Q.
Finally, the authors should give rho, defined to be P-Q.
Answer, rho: -6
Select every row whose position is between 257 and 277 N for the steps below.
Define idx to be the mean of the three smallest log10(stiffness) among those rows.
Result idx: 0.87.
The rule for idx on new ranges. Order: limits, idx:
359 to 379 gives 0.71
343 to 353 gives 0.92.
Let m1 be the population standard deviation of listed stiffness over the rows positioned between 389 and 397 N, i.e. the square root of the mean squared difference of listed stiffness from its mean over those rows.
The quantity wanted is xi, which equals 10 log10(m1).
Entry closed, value -10.4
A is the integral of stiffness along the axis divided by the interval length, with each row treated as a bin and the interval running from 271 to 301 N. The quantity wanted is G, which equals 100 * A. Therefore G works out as 792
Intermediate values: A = 7.9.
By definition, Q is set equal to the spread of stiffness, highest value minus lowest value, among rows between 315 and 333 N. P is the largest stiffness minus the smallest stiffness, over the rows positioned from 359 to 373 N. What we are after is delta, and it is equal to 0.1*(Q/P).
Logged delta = 0.084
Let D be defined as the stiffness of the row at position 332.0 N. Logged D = 8.386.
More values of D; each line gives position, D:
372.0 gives 7.758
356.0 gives 8.264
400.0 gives 8.417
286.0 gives 7.483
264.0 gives 8.138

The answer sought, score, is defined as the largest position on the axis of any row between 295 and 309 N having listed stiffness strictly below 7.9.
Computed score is 302.0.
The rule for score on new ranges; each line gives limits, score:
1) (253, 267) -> 266.0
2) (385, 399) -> 386.0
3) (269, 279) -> 276.0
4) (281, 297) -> 286.0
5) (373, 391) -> 386.0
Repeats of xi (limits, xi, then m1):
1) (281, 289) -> -5.2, 0.30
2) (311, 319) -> -6.6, 0.22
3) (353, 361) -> -5.9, 0.26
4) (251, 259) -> -8.1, 0.15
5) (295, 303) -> -6.2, 0.24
